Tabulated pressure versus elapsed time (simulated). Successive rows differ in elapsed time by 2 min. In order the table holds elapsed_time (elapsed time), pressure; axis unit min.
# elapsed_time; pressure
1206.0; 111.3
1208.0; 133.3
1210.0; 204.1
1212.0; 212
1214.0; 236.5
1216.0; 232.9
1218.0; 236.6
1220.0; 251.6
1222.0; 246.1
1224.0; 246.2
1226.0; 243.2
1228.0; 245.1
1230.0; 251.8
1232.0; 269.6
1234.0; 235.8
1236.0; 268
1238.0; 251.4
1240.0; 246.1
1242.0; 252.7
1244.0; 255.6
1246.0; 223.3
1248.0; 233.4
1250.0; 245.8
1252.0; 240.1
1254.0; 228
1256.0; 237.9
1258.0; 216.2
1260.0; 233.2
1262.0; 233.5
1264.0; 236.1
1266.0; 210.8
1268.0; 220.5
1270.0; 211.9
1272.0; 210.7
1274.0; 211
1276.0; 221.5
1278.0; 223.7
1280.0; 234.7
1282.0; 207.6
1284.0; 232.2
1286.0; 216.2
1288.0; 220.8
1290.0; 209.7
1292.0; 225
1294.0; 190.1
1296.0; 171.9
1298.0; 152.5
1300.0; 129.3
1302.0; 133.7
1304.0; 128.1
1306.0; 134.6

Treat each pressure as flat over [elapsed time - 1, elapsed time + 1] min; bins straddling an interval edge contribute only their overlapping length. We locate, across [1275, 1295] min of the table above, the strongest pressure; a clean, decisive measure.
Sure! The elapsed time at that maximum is 1280.0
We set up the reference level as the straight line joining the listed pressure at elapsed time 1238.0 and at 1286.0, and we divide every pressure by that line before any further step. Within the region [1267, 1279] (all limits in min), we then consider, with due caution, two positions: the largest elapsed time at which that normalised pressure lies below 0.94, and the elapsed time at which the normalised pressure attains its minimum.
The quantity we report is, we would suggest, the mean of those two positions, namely 1272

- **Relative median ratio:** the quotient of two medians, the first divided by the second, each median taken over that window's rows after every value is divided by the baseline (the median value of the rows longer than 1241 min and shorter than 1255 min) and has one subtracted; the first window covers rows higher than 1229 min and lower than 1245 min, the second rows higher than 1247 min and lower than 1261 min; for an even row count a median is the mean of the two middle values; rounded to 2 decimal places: -1.81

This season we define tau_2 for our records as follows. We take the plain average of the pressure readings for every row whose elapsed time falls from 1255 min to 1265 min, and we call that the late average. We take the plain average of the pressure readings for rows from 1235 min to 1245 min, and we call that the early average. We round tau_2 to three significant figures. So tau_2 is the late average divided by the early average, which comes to 0.908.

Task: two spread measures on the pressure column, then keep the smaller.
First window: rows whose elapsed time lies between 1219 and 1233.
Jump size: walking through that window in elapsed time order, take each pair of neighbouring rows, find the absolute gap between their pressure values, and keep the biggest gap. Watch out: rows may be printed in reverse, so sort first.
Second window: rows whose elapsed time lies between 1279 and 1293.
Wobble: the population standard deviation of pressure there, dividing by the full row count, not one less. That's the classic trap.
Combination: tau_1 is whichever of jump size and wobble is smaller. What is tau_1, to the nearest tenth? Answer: 9.7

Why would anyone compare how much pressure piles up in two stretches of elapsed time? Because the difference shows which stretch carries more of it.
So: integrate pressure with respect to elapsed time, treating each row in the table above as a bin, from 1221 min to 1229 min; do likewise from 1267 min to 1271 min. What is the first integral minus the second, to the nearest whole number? 1096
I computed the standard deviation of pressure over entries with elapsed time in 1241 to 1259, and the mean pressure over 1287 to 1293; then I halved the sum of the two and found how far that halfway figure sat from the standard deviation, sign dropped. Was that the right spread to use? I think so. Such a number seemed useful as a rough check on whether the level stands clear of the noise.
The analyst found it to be 103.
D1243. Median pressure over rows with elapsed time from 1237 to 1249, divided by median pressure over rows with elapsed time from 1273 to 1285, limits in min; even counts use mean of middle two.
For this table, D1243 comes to 1.12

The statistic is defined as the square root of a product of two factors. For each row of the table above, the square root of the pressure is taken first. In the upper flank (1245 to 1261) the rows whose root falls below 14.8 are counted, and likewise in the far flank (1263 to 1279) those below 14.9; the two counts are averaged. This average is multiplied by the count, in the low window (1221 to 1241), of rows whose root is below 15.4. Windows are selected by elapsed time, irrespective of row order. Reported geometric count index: 1.9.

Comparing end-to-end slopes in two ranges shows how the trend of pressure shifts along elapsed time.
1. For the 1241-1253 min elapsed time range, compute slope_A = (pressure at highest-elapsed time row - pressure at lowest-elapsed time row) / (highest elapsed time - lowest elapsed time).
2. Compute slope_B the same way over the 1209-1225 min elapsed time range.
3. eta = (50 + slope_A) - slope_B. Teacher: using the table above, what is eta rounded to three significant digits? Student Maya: 45.7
